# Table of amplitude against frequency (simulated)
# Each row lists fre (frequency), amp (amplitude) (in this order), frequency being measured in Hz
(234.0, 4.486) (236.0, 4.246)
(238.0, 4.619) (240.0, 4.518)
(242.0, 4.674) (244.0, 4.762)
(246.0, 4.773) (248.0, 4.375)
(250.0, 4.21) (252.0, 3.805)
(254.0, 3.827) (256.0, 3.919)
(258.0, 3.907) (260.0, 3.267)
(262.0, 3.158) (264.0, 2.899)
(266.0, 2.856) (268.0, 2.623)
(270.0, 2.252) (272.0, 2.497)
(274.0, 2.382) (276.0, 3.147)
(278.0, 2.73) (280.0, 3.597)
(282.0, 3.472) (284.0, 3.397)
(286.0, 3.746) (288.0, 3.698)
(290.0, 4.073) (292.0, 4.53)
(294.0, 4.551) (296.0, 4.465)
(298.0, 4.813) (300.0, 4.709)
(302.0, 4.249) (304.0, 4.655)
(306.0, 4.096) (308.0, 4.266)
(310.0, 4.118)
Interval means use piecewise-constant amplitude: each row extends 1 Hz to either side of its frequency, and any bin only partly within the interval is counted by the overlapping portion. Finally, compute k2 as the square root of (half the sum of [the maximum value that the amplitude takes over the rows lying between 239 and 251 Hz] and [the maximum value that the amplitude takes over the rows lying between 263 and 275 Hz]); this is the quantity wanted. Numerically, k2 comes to 1.96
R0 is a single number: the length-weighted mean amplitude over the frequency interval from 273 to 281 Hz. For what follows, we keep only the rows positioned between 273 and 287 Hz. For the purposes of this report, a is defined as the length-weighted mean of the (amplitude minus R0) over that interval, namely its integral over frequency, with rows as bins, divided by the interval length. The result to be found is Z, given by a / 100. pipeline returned 0.002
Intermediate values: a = 0.2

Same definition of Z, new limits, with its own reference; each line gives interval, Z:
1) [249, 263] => 0.008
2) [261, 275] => -0.003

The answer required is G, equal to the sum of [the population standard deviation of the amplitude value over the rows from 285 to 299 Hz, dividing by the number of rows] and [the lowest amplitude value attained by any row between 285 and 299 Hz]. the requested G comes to 4.10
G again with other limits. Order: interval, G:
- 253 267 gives 3.29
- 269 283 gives 2.75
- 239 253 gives 4.13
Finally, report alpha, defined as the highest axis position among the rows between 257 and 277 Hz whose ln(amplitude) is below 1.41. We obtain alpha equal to 276.0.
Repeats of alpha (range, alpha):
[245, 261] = 260.0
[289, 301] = 290.0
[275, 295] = 290.0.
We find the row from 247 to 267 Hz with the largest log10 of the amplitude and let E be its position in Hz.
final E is 248.0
